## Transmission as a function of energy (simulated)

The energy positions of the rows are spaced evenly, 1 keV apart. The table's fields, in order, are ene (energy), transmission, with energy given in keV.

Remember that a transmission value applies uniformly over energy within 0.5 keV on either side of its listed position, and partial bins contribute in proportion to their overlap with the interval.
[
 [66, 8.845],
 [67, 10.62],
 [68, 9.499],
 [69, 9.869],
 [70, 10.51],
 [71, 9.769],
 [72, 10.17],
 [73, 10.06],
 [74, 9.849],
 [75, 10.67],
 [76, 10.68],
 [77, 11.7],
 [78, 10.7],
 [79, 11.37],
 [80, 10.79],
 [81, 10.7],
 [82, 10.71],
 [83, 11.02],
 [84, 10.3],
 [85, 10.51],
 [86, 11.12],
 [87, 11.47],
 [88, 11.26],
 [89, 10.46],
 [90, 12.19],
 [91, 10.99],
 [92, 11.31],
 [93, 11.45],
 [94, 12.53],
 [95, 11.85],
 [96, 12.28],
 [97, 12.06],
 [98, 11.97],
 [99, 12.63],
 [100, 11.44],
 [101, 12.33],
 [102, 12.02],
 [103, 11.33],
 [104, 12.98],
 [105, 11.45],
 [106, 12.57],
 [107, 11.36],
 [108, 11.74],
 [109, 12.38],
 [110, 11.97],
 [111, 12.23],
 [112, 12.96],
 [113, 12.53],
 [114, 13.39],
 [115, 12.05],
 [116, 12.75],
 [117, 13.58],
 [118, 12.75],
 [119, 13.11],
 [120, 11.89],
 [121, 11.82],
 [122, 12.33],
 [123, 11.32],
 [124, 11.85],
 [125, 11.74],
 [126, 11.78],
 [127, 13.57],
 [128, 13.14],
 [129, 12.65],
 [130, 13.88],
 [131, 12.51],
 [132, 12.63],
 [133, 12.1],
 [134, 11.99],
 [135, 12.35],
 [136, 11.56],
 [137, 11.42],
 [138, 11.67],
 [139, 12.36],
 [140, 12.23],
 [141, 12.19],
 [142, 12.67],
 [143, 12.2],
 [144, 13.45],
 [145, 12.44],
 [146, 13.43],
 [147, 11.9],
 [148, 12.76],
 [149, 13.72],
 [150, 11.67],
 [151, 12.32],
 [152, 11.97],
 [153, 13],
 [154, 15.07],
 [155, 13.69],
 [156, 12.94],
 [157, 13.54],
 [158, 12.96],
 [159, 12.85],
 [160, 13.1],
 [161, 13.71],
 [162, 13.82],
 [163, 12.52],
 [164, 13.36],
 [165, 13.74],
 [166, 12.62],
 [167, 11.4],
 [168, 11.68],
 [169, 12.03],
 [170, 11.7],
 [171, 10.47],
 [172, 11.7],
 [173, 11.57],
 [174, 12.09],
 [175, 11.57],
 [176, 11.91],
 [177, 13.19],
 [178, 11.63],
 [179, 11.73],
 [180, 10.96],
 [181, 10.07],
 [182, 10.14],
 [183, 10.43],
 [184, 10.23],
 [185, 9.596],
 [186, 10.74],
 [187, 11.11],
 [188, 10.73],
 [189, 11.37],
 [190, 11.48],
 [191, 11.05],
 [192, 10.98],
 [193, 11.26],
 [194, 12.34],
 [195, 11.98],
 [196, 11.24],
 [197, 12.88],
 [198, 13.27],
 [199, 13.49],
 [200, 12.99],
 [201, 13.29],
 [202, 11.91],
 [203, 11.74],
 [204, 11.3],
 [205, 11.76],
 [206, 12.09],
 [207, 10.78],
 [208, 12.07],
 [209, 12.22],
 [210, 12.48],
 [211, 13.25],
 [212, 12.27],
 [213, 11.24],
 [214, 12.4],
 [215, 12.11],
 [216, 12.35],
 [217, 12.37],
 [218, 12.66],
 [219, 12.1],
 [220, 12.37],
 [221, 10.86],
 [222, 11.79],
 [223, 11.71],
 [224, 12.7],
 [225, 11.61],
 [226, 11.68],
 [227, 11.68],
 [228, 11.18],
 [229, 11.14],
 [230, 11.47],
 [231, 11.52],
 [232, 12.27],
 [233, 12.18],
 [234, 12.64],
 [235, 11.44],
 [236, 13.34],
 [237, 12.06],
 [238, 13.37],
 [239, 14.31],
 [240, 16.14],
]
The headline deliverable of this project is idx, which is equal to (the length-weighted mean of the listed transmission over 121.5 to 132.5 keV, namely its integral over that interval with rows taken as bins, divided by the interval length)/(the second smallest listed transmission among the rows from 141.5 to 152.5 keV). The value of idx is 1.050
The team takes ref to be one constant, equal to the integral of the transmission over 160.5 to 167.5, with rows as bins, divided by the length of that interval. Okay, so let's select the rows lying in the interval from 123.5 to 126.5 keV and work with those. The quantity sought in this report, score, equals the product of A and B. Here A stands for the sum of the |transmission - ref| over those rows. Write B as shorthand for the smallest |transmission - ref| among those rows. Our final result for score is 4.3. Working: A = 3.7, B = 1.17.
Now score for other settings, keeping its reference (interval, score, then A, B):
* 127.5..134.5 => 0.5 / 4.2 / 0.12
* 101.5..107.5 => 0.3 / 6.4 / 0.04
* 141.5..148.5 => 1.1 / 4.0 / 0.26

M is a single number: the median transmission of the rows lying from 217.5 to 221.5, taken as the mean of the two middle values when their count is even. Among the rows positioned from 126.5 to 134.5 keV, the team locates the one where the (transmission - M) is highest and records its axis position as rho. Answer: 130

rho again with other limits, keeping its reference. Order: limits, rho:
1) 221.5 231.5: 224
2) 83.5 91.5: 90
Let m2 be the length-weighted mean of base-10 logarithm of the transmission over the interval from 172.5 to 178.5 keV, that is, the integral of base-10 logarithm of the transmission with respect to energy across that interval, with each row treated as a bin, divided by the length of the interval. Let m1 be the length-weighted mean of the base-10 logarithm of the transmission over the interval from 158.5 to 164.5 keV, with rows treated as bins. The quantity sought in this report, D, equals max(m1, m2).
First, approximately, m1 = 1.12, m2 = 1.08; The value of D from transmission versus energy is 1.12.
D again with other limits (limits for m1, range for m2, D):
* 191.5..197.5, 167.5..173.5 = 1.07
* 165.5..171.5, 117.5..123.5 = 1.09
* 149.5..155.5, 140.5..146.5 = 1.11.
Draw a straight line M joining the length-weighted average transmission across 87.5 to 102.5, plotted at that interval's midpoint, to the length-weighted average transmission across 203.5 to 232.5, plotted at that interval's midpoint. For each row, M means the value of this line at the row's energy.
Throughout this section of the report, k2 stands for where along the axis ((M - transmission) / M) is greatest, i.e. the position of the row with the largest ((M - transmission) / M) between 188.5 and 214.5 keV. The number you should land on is 207 keV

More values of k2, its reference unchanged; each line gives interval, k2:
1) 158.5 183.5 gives 181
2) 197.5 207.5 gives 207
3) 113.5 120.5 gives 120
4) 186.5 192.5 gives 188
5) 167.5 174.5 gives 171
